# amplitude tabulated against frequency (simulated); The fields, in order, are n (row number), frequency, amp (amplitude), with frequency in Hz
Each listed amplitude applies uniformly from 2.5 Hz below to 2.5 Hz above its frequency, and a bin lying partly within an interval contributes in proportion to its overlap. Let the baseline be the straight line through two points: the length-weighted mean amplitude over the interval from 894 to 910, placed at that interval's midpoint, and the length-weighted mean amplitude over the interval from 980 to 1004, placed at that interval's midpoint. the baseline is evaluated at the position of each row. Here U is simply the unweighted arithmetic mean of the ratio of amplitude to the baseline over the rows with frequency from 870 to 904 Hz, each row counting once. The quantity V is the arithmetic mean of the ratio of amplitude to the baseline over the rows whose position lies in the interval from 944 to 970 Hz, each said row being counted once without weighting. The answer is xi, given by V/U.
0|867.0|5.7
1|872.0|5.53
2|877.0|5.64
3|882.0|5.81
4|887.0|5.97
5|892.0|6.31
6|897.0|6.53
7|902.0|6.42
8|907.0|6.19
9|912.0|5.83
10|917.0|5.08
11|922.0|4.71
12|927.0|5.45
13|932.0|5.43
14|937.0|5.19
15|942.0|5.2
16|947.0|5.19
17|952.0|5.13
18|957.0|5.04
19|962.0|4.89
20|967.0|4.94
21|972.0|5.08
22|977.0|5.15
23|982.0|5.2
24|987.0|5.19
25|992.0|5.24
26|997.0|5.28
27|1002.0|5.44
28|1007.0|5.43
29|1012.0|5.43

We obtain 0.96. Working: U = 0.92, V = 0.88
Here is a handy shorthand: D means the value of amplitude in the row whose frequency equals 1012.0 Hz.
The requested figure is 5.43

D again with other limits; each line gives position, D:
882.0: 5.81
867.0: 5.7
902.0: 6.42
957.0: 5.04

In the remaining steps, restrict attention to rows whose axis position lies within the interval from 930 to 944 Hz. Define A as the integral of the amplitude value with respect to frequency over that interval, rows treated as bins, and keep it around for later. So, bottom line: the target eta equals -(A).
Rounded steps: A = 74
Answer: -74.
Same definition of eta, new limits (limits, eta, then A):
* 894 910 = -102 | 102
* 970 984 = -72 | 72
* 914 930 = -82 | 82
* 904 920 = -91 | 91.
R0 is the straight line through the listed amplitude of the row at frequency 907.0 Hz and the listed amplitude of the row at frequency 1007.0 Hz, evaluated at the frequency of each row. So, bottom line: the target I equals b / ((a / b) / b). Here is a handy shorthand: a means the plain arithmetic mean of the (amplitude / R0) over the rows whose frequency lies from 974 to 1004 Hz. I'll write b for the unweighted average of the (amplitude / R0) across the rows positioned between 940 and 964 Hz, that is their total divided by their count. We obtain 0.70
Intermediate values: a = 0.94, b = 0.870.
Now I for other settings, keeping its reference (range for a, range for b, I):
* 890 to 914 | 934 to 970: 0.65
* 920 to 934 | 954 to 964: 0.73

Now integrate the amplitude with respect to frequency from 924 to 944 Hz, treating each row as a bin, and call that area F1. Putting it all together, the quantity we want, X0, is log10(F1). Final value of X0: 2.03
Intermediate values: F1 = 106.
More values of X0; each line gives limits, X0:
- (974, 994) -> 2.02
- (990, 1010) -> 2.03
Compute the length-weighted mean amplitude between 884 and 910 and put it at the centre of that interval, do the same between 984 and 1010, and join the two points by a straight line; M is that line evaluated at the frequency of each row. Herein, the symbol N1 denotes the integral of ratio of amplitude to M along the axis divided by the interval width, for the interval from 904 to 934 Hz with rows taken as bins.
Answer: 0.90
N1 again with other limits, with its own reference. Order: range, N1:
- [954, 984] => 0.90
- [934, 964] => 0.89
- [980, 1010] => 0.99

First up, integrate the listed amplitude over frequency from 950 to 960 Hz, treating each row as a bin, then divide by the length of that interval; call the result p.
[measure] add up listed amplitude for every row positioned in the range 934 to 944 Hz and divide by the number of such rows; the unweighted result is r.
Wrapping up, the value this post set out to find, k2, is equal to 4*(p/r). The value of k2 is 3.9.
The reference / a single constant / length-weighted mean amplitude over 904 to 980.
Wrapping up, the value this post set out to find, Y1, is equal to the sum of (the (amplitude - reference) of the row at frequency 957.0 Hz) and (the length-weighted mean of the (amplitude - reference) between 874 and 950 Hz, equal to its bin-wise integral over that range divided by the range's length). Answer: 0.2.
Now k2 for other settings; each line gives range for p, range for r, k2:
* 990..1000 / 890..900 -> 3.3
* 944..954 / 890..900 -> 3.2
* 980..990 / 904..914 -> 3.5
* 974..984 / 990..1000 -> 3.9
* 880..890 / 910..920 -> 4.3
